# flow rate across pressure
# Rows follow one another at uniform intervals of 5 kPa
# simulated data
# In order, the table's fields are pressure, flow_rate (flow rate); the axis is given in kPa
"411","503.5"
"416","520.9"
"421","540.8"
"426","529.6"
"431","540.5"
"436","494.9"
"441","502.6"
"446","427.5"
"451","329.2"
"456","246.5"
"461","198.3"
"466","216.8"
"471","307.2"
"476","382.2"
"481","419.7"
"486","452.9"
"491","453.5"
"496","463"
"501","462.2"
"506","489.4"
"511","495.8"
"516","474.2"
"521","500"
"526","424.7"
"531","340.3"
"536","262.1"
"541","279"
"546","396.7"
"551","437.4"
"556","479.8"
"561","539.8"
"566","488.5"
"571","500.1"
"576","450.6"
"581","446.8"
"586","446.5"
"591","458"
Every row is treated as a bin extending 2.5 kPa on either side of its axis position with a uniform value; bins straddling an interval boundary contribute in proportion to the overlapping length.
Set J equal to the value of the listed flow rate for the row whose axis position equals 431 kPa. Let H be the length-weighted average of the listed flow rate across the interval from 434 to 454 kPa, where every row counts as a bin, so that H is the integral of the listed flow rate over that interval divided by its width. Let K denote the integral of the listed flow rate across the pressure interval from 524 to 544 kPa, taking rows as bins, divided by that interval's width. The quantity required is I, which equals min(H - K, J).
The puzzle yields 107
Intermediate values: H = 432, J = 540.5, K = 326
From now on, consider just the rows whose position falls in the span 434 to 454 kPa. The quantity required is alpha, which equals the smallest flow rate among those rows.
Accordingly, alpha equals 329.2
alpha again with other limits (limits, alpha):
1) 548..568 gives 437.4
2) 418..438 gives 494.9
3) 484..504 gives 452.9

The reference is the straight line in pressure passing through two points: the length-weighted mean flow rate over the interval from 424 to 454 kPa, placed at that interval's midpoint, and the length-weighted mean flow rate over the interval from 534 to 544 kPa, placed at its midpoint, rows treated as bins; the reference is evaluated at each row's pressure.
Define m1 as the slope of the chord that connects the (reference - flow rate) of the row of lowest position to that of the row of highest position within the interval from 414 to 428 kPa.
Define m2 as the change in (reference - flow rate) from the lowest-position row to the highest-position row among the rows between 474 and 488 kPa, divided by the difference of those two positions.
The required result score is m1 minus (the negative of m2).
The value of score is -12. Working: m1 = -3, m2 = -9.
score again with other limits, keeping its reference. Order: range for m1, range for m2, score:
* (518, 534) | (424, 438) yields 16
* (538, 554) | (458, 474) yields -31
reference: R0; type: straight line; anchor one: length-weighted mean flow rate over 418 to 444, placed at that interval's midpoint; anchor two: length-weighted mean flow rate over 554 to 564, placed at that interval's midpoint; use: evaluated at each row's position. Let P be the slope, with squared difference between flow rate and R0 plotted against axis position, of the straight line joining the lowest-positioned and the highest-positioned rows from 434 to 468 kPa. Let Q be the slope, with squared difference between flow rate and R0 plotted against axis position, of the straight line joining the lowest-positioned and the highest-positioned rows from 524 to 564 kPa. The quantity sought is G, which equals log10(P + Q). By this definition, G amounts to 3.45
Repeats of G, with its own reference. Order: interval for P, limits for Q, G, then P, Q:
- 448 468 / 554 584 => 3.57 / 3632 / 115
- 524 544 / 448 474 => 3.54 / 3090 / 409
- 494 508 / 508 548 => 2.20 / -208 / 365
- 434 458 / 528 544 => 3.79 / 3655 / 2450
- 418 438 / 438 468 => 3.56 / 13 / 3599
